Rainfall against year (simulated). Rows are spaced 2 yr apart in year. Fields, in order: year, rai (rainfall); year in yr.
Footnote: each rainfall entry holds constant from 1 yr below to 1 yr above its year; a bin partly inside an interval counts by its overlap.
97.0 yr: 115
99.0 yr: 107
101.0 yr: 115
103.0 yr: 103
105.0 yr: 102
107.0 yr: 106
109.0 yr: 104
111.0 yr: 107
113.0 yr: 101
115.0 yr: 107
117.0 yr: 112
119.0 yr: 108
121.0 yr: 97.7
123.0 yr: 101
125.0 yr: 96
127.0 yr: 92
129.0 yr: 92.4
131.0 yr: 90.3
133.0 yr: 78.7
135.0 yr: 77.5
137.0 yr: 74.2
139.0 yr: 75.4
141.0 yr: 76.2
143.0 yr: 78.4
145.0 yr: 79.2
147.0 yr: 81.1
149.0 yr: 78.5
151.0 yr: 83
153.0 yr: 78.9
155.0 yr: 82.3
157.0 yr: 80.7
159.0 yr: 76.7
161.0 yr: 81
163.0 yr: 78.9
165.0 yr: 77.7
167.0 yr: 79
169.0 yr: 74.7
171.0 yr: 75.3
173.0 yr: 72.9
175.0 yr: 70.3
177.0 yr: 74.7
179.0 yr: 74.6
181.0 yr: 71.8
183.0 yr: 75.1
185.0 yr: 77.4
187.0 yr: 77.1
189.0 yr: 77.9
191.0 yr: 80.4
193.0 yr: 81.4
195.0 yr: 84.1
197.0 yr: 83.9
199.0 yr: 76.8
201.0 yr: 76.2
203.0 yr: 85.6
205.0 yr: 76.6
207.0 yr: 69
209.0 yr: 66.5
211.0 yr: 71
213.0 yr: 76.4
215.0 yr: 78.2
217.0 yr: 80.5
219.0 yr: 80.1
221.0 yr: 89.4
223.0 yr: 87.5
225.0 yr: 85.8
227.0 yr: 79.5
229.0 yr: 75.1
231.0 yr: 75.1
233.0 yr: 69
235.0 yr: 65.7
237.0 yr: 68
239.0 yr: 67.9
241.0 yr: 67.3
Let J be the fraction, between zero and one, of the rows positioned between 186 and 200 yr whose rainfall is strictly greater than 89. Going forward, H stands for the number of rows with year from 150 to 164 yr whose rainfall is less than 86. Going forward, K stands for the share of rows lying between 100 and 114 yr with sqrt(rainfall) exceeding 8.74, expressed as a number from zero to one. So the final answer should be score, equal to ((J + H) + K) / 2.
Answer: 4.00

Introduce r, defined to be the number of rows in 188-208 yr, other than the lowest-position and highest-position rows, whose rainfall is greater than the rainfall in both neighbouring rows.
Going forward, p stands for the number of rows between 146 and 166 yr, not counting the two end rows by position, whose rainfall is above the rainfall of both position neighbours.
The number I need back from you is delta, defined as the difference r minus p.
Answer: -1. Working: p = 3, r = 2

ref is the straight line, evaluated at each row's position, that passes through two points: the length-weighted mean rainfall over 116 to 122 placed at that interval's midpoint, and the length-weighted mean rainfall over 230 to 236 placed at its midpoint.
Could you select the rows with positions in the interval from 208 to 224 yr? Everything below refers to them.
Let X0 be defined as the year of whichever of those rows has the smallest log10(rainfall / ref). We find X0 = 209.0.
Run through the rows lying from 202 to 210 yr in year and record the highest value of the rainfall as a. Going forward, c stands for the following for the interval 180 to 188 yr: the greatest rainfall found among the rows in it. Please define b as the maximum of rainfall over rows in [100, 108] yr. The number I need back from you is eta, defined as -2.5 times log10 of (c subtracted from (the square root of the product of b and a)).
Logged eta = -3.3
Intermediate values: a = 85.6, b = 115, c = 77.4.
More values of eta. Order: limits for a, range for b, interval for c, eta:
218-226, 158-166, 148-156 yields -0.8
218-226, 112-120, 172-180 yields -3.5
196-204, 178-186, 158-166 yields 1.0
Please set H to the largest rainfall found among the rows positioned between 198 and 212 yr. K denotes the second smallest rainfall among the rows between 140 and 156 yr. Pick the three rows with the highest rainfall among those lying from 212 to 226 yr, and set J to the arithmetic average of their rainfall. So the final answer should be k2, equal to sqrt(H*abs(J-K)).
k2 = 28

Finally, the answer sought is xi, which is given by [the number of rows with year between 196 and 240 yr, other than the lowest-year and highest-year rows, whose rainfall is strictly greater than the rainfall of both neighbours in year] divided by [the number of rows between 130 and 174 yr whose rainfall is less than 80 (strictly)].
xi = 0.25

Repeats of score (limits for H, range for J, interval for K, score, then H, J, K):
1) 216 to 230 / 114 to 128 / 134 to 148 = 3.29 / 5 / 1.0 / 0.6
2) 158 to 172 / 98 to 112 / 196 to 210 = 4.29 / 7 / 1.0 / 0.6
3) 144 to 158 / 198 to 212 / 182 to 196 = 3.93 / 7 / 0.0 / 0.9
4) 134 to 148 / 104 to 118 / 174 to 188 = 4.14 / 7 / 1.0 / 0.3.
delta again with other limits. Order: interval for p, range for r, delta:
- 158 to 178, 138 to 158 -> 0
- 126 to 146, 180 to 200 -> 1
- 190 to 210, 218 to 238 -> -1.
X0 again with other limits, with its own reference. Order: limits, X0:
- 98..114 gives 105.0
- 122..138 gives 137.0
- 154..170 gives 159.0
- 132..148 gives 137.0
